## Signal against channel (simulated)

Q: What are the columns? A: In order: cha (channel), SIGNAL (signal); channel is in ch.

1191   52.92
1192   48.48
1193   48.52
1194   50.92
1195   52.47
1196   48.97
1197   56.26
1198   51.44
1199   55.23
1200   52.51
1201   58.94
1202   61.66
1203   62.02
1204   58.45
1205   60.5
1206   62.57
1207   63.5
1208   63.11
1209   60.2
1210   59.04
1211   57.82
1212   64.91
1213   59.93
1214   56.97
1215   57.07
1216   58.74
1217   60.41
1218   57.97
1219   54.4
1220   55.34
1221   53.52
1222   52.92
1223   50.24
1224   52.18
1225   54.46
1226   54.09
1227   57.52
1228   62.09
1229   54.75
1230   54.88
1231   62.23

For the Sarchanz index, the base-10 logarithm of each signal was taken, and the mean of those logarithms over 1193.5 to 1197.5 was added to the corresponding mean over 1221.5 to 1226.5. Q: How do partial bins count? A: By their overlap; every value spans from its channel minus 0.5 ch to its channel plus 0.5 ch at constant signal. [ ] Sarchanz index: 3.44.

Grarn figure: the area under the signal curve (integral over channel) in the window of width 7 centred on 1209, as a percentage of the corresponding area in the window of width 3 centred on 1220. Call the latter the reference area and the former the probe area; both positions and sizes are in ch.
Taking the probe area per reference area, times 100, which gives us 264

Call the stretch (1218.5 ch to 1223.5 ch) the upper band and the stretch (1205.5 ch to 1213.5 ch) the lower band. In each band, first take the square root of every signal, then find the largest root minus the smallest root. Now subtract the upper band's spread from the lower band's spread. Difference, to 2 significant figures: 0.10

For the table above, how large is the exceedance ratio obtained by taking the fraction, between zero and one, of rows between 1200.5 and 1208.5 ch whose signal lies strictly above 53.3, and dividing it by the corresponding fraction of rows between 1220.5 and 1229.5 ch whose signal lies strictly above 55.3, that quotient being 4.5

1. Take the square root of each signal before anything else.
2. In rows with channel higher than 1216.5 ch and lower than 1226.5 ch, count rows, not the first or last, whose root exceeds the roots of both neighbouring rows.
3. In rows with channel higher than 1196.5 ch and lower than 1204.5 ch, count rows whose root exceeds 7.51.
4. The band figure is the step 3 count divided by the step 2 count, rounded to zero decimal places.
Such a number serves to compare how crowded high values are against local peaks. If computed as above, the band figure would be 2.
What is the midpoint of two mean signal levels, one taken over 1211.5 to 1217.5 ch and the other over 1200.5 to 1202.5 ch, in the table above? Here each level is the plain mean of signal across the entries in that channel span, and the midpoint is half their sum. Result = 60.0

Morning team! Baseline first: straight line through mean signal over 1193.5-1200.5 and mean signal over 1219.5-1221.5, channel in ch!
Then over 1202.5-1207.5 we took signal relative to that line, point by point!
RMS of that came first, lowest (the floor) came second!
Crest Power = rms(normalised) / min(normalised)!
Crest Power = 1.05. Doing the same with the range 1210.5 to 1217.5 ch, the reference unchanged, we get 1.04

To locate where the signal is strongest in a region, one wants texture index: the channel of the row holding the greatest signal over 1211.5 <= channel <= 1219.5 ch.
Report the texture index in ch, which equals 1212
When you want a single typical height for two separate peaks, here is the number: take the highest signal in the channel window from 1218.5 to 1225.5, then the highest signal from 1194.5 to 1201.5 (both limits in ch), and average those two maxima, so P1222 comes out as 57.1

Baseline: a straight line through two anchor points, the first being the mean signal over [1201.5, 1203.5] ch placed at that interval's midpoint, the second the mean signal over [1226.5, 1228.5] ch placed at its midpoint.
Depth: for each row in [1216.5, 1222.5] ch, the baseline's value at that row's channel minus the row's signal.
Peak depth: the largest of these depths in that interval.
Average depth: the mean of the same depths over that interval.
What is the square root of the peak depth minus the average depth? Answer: 1.62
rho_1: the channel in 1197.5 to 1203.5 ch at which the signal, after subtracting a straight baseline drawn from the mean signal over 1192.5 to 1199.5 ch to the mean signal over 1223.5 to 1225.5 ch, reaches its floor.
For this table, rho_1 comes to 1198 ch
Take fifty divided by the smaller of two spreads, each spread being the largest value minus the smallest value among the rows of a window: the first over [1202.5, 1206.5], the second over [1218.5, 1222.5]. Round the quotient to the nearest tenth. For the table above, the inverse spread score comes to 20.7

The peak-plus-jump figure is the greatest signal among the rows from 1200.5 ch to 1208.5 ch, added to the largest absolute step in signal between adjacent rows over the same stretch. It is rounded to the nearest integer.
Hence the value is 67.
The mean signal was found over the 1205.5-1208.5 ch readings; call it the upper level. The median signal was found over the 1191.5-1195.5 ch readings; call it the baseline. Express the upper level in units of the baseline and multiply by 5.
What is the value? 6.34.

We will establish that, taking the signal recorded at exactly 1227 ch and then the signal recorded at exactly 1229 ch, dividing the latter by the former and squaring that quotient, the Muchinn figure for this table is 0.91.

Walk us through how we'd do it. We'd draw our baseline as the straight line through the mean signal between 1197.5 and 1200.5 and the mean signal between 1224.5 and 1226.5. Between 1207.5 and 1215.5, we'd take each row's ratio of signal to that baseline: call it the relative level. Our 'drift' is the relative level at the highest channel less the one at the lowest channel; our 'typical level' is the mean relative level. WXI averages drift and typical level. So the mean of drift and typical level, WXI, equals 0.50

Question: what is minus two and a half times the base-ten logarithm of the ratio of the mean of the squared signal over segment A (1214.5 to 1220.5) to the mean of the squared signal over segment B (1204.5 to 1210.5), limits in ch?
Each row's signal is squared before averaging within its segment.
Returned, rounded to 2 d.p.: 0.15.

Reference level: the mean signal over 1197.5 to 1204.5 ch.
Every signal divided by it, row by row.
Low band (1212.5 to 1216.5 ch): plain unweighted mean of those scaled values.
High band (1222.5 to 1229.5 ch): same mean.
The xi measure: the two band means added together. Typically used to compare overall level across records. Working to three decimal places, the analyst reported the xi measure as 1.980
